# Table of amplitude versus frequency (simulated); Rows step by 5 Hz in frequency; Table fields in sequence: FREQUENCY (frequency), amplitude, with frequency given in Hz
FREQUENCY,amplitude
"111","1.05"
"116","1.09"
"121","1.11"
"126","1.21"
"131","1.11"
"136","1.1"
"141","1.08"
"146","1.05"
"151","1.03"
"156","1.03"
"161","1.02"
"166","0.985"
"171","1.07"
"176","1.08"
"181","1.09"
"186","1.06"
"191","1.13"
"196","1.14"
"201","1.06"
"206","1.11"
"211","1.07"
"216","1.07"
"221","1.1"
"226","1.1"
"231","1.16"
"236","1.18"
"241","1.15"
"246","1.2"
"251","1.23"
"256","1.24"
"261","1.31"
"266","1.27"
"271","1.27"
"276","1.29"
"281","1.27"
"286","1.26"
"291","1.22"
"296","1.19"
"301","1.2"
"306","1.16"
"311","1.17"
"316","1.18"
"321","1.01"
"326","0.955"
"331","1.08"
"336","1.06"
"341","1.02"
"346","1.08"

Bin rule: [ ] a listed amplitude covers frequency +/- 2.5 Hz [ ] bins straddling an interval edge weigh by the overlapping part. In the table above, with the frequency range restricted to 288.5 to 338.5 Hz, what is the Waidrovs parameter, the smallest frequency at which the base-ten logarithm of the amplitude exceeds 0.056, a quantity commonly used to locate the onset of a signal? 291 Hz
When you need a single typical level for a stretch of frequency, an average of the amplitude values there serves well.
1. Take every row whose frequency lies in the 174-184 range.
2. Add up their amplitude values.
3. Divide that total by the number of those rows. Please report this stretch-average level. 1.08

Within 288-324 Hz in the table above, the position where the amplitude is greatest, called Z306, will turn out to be 291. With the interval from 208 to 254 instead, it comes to 251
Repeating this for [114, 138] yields 126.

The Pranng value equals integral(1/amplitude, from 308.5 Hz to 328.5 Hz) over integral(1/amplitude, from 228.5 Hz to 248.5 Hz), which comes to 1.1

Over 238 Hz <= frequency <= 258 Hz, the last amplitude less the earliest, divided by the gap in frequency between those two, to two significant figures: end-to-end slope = 0.0060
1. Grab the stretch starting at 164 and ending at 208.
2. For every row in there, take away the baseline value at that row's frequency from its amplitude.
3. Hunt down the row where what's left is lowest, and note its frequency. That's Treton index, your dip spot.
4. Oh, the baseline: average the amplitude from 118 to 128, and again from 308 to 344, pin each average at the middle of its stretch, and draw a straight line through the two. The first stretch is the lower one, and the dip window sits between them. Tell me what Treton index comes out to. 166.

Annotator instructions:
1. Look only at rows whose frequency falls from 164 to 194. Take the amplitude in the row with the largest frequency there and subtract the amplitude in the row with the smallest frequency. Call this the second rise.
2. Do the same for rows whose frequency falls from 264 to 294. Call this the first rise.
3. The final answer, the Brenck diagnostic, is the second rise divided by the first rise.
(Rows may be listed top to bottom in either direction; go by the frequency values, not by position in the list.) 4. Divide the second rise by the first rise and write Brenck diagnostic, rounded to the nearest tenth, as -2.9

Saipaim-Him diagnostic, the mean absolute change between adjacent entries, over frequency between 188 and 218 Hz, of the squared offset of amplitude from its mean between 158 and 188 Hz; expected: 0.003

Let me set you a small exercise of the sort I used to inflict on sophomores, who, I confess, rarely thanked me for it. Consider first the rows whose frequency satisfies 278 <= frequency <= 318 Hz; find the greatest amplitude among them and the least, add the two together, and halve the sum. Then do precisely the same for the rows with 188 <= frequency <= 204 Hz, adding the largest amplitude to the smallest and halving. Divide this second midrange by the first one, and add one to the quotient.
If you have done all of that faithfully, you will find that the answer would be 1.91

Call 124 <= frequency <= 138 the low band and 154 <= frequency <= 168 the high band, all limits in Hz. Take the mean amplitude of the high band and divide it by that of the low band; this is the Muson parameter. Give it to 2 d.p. 0.89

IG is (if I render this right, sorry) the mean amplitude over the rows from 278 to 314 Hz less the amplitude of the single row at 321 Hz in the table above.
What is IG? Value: 0.20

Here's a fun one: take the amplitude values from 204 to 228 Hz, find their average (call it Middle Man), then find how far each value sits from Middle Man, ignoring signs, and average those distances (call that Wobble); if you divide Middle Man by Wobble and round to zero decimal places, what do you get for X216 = 68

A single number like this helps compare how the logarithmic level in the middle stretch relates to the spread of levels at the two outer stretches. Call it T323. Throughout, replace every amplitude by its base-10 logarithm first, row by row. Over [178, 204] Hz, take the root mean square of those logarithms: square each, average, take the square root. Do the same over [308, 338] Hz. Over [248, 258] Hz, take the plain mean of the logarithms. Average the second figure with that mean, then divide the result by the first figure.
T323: 1.6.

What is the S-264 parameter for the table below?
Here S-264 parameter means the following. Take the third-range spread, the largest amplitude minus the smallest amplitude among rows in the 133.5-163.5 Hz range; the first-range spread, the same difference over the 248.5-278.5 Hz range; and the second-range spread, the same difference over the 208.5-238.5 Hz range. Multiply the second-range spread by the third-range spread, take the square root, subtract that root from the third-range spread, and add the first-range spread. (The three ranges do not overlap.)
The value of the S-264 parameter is 0.07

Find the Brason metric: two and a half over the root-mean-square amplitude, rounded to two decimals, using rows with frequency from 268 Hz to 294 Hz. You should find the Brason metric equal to 1.98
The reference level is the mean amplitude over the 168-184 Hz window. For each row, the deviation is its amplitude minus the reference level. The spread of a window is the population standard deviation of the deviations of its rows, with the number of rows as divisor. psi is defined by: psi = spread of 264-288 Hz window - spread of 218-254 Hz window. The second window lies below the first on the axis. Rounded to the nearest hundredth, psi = -0.04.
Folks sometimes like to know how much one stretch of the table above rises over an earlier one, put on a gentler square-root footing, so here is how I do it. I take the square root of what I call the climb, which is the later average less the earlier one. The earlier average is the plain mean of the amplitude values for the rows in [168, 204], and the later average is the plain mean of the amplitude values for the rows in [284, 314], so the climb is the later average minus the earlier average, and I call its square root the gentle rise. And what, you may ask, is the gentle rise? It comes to 0.33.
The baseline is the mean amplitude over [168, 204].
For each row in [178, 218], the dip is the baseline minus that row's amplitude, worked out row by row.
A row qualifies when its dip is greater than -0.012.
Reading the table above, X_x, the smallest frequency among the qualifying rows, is 181 Hz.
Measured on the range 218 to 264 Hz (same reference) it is 221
